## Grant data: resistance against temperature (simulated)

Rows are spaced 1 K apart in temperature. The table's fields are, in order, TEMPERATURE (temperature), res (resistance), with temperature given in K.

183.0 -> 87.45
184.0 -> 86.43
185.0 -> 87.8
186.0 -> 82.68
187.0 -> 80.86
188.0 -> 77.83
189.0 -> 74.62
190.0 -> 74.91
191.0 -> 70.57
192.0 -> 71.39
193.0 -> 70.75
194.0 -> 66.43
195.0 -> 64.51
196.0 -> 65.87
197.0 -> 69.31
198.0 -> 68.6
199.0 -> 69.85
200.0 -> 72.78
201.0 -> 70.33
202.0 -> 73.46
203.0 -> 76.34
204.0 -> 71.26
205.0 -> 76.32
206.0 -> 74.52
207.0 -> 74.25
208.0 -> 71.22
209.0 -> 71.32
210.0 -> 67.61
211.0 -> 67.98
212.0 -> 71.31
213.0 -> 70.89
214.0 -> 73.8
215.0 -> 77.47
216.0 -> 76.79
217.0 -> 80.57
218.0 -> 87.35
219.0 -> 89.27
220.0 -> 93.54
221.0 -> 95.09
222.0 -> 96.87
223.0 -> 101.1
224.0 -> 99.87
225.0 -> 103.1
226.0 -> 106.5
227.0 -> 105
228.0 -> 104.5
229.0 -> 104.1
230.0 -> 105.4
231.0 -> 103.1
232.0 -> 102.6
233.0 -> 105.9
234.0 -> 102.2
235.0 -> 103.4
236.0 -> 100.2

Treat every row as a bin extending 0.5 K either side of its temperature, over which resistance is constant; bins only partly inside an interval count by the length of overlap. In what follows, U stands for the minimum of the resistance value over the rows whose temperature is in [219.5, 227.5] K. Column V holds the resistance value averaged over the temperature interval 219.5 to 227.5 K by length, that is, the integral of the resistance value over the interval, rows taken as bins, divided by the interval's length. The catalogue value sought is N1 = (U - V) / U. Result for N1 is -0.07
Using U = 93.54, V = 100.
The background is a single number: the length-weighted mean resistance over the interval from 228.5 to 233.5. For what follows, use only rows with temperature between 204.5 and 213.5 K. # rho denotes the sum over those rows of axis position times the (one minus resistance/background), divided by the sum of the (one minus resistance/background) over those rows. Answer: 209.2 K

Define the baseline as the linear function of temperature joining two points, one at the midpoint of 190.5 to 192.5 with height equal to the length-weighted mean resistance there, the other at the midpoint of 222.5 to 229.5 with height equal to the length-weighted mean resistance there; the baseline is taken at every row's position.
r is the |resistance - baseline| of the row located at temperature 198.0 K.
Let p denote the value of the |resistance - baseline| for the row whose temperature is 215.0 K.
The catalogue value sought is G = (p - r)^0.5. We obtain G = 2.7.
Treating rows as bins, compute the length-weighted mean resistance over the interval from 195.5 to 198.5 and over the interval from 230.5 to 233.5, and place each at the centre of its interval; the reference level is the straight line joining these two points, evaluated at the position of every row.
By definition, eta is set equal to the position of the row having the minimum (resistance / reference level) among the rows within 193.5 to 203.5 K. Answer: 201.0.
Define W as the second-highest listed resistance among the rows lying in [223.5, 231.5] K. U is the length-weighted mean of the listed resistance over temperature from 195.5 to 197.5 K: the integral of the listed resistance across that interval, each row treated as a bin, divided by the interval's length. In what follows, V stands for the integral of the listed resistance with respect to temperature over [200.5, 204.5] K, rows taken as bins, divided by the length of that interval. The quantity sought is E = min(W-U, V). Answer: 38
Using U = 67.6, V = 72.8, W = 105.4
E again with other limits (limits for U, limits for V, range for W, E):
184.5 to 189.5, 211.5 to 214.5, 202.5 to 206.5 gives -4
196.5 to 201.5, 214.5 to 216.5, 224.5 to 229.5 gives 35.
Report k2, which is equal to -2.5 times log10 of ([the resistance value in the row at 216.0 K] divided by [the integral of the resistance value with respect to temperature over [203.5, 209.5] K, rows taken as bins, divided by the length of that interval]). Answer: -0.05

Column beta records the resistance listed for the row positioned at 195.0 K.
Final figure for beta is 64.51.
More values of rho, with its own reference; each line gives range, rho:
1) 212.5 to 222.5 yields 216.2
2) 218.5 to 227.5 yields 220.5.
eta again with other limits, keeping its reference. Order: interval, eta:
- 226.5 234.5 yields 234.0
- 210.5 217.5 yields 211.0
